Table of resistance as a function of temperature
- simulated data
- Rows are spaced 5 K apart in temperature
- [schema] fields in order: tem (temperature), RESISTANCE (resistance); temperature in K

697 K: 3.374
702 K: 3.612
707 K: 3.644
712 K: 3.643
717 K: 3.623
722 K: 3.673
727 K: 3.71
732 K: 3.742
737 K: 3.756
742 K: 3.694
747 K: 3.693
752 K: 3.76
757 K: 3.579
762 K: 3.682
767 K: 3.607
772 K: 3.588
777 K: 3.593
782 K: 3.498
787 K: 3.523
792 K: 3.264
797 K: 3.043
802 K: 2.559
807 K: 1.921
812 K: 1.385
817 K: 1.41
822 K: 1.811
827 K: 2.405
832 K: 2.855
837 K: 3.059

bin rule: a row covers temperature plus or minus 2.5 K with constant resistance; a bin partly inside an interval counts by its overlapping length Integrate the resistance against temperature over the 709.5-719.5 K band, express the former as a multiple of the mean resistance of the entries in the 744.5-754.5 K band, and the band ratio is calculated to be 9.7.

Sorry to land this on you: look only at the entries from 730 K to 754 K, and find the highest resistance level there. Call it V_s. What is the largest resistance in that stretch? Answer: 3.76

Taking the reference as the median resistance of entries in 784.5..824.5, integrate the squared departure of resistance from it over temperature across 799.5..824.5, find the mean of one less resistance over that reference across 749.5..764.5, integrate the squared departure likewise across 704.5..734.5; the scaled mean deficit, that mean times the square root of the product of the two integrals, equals -15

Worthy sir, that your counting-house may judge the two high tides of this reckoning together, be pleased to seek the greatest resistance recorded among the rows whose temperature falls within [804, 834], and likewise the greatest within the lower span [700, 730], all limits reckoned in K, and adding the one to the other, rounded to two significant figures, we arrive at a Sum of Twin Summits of 6.6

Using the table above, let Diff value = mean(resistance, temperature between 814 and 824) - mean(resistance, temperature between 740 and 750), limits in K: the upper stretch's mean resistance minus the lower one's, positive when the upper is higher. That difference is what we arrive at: -2.1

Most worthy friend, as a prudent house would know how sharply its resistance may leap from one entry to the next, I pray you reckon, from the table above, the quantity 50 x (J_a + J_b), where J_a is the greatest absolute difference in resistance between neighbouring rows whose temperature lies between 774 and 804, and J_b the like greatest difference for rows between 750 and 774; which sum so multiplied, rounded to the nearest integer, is 33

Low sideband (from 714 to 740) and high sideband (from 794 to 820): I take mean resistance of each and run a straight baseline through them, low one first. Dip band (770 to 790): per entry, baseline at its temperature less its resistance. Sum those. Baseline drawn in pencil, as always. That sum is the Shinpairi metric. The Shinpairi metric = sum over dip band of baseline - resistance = -3.7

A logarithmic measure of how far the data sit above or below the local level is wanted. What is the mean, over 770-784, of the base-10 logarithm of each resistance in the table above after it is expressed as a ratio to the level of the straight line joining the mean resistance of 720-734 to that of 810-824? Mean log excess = 0.154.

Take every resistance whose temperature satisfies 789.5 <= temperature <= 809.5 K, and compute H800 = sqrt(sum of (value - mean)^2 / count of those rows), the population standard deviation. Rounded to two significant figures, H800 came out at 0.52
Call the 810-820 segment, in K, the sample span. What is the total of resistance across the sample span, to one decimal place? 2.8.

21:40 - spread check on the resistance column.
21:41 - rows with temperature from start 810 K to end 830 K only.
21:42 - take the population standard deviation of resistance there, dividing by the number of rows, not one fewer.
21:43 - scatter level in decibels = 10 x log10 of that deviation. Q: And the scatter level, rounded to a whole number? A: -4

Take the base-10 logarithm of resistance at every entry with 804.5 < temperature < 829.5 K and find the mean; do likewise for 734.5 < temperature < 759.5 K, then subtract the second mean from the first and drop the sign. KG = 0.3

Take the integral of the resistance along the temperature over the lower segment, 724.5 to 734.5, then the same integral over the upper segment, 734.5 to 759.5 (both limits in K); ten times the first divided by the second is 4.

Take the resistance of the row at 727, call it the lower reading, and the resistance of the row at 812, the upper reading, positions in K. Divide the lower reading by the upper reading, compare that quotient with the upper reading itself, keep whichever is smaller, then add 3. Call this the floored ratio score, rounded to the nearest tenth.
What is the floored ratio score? 4.4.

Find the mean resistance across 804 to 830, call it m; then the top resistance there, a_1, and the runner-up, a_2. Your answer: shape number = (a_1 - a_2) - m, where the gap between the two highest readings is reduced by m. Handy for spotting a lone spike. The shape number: -1.3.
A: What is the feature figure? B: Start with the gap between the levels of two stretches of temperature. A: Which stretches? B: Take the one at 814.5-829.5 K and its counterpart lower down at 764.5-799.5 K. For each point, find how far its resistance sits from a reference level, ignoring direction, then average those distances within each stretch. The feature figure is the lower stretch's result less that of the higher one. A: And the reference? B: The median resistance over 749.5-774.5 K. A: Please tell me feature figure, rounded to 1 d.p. -1.6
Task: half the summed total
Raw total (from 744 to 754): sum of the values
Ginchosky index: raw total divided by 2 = 3.73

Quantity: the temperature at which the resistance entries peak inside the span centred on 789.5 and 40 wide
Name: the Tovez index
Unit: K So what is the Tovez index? 777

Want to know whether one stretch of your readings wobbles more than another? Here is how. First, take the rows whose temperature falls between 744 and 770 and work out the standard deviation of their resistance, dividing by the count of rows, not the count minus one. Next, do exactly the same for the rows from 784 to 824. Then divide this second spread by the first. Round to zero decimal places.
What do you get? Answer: 12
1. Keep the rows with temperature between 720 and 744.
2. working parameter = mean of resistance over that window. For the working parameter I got 3.7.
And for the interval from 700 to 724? 3.6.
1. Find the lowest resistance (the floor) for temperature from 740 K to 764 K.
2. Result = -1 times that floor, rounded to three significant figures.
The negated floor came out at -3.58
